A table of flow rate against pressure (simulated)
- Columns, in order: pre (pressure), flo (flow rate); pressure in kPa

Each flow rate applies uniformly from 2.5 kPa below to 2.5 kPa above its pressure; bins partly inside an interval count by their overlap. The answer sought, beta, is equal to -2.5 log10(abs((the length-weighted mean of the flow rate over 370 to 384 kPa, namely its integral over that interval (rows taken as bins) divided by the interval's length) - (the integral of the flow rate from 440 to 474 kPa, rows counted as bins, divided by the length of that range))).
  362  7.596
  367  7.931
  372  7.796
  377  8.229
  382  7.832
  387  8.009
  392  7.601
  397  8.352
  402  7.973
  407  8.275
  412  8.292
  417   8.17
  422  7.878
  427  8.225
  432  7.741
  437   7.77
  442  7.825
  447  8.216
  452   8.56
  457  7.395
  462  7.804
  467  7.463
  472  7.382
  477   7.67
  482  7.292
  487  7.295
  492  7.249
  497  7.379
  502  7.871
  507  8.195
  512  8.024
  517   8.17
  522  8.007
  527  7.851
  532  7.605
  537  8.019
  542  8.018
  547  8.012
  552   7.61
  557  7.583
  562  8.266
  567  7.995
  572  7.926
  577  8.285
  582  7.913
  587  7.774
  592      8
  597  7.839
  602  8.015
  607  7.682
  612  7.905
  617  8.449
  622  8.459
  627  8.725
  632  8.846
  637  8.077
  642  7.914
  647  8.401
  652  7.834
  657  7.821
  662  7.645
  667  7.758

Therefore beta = 2.1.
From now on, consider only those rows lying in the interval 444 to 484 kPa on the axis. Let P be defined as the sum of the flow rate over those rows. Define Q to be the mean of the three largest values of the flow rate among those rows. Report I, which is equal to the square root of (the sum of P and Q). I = 8.37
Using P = 61.8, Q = 8.19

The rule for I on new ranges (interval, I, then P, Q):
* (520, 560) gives 8.41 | 62.7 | 8.02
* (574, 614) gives 8.46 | 63.4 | 8.10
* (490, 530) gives 8.42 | 62.7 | 8.13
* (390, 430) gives 8.55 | 64.8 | 8.31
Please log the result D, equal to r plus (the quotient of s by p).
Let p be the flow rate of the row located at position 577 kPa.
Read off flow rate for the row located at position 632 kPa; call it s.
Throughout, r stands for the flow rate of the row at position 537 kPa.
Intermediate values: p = 8.285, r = 8.019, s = 8.846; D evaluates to 9.1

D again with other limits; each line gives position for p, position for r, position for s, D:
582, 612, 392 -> 8.9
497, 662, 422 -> 8.7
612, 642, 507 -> 9.0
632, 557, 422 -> 8.5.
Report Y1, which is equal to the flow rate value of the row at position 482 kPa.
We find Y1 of 7.292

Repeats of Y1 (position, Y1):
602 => 8.015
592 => 8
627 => 8.725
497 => 7.379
